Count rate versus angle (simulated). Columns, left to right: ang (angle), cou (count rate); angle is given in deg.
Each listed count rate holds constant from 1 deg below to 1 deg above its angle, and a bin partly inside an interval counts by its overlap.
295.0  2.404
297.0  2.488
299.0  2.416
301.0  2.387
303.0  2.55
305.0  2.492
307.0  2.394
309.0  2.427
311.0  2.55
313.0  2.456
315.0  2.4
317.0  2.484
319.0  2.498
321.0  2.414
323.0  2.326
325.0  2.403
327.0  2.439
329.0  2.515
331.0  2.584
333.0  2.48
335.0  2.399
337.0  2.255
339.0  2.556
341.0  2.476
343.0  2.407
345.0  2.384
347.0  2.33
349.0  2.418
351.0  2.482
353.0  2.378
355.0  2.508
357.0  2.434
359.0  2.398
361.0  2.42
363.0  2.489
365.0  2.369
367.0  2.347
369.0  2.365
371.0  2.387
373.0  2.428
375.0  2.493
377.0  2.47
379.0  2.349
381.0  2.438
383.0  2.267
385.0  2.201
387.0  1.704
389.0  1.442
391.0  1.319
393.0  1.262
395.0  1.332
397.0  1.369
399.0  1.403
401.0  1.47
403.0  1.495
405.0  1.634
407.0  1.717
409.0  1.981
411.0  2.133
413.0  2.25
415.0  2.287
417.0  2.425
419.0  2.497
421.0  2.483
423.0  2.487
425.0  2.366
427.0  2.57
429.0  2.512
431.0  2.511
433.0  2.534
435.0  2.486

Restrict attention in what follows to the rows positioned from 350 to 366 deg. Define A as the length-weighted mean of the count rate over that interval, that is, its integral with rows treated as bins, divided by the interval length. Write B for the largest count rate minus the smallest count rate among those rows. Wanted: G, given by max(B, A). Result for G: 2.43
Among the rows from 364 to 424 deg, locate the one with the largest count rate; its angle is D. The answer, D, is 419.0 deg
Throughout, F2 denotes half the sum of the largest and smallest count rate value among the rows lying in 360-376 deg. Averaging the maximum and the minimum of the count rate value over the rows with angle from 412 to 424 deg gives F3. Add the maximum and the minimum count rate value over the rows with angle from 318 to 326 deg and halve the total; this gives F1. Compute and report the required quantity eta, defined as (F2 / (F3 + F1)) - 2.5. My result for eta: -1.99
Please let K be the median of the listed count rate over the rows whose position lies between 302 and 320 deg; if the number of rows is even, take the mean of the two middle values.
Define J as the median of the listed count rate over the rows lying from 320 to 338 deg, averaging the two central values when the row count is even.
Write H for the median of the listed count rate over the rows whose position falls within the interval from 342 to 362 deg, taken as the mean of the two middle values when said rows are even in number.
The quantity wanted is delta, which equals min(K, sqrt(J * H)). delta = 2.41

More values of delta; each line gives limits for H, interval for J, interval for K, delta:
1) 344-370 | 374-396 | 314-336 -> 2.30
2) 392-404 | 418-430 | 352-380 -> 1.86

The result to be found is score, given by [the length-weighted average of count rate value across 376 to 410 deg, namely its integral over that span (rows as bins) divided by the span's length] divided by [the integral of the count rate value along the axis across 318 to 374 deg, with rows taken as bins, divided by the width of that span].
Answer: 0.72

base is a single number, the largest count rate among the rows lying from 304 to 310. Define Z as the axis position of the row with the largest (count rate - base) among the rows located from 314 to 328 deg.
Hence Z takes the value 319.0 deg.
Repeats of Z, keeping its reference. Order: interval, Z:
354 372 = 355.0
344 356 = 355.0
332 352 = 339.0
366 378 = 375.0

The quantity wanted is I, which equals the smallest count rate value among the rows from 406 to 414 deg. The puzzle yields 1.717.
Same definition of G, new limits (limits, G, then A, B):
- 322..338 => 2.43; 2.43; 0.3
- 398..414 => 1.76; 1.76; 0.8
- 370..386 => 2.38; 2.38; 0.3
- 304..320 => 2.46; 2.46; 0.2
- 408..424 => 2.32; 2.32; 0.5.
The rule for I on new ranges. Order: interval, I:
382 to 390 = 1.442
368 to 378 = 2.365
